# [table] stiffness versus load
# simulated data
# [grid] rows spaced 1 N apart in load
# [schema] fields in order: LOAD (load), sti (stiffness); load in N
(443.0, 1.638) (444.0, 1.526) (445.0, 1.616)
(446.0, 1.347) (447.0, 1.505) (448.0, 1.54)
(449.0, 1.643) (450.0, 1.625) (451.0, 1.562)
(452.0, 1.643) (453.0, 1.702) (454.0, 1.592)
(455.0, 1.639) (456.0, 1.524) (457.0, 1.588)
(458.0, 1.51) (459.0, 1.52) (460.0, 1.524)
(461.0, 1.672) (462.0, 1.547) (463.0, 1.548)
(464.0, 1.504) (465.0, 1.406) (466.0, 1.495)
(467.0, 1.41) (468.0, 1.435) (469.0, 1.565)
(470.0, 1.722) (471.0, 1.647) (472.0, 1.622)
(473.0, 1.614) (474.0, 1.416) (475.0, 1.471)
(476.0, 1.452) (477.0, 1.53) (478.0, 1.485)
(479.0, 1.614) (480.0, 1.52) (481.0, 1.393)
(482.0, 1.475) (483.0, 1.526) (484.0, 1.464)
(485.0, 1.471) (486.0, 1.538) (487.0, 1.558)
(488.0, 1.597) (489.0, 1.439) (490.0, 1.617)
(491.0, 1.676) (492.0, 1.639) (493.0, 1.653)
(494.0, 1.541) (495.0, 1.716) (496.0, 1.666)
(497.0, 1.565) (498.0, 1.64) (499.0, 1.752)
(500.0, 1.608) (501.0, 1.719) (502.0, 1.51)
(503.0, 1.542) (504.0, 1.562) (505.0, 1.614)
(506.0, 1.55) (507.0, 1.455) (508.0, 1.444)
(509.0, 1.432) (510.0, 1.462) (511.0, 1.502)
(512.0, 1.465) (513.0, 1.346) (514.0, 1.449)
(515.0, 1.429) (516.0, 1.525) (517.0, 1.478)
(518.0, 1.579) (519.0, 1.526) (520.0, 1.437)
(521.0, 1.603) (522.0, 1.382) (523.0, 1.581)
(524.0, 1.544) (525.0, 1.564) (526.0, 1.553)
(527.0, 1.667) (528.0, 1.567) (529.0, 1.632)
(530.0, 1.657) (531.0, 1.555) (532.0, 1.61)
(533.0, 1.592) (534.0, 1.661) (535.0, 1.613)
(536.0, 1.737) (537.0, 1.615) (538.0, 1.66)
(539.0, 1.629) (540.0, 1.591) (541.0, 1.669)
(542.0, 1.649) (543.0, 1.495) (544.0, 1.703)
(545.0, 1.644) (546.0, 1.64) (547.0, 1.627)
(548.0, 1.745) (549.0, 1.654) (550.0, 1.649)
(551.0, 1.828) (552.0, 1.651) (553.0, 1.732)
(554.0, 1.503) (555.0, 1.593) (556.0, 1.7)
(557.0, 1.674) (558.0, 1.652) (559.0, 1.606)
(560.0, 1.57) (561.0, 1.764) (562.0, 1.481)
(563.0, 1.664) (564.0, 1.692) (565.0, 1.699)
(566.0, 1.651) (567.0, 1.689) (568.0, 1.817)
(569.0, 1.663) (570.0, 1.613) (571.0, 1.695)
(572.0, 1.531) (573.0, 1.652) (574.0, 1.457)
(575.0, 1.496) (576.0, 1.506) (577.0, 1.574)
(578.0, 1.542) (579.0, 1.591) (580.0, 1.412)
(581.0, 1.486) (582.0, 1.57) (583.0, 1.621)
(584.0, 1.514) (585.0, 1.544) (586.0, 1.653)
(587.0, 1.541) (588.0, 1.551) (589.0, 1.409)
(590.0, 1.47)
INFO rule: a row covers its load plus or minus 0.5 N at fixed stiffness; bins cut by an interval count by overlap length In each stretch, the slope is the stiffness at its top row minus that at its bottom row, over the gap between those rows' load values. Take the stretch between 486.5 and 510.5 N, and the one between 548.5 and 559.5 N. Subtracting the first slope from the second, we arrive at -0.001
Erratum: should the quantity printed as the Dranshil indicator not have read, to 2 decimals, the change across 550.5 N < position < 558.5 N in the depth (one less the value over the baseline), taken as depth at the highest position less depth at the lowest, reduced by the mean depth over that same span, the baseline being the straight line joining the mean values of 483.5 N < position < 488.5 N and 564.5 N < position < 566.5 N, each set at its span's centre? 0.12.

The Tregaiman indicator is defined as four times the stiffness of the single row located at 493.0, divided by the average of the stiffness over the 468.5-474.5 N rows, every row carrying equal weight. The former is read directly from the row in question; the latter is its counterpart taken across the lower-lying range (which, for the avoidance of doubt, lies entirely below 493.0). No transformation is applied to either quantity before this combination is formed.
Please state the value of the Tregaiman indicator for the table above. 4.1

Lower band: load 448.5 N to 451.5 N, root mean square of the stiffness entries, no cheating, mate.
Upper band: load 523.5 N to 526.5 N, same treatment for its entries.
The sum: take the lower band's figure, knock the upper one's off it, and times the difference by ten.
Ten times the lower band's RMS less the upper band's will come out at 0.6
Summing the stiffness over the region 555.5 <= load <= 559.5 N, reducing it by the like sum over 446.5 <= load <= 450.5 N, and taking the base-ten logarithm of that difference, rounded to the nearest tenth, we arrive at -0.5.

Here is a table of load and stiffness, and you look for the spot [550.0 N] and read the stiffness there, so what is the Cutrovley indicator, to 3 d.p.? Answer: 1.649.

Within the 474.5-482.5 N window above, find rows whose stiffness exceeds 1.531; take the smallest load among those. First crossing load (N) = 479.0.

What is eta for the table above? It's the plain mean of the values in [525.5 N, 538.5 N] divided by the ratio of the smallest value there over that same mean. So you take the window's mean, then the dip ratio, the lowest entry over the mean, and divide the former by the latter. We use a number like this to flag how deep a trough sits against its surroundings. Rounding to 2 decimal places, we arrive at 1.70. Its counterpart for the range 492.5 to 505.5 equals 1.74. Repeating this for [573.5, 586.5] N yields 1.67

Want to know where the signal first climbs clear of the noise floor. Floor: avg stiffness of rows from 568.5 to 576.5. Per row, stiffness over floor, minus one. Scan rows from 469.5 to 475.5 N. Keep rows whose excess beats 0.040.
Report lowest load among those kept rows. 470.0 N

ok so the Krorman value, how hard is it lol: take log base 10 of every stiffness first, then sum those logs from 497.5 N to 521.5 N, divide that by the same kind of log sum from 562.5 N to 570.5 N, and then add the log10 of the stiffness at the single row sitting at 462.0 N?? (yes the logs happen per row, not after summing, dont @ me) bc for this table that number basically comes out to 2.6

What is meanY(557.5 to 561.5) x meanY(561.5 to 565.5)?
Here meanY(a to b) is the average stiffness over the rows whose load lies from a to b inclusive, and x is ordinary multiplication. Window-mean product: 2.69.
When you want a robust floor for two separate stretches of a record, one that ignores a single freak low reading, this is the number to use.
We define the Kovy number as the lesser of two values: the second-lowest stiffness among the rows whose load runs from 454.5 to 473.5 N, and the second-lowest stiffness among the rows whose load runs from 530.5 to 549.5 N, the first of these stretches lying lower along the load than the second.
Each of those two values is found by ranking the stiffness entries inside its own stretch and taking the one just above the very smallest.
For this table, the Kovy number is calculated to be 1.41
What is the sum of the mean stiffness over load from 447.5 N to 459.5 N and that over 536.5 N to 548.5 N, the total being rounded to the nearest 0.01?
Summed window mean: 3.23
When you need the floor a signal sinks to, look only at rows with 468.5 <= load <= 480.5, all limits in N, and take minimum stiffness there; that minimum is 1.416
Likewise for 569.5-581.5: 1.412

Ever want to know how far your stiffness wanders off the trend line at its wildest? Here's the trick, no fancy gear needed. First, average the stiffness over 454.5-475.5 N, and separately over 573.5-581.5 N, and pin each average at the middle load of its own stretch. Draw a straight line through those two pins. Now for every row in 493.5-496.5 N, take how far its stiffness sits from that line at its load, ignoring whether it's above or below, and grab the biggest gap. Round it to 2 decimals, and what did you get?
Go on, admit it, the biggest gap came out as 0.18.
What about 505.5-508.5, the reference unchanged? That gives 0.08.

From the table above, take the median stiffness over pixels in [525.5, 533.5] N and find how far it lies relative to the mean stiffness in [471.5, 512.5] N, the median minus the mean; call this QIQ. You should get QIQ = 0.05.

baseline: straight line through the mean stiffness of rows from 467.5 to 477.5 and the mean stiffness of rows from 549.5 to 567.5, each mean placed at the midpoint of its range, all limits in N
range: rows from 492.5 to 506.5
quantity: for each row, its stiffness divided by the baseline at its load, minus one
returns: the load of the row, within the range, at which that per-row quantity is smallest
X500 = 502.0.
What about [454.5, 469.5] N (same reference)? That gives 465.0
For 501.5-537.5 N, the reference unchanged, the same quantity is 513.0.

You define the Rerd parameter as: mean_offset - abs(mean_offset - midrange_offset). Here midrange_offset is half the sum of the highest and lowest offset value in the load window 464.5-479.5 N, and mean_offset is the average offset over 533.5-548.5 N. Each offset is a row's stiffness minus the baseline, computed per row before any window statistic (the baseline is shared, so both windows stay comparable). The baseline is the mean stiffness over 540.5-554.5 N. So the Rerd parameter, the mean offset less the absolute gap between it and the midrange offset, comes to -0.09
